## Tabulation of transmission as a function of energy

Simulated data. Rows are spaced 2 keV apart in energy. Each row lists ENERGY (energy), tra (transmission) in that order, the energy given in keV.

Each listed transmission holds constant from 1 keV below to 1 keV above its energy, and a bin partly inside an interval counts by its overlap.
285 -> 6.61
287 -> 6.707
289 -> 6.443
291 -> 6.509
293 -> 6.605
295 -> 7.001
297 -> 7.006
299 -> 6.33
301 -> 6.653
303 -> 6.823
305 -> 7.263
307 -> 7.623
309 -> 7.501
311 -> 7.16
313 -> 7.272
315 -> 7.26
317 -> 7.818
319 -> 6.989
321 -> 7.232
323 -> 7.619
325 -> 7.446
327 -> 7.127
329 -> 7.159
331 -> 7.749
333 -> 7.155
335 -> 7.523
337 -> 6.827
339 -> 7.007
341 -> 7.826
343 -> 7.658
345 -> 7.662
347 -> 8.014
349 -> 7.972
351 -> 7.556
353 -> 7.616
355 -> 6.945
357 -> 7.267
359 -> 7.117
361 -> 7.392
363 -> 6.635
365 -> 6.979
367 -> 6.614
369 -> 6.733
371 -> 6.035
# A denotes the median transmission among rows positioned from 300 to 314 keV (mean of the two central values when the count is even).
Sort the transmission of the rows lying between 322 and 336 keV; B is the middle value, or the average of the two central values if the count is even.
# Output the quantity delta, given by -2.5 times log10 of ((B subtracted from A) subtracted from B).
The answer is -2.21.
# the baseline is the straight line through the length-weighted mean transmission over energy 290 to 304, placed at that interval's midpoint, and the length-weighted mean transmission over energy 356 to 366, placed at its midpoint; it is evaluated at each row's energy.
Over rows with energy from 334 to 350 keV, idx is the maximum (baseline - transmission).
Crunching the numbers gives 0.1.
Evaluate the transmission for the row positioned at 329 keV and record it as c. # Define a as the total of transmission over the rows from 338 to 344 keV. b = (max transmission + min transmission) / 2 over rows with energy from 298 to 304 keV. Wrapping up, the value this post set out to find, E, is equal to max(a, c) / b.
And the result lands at 3.4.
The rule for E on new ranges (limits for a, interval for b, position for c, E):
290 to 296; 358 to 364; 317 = 2.9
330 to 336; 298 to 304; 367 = 3.4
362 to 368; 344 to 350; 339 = 2.6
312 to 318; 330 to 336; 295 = 3.0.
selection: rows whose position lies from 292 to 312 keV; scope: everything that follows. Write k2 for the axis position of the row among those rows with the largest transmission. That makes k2 307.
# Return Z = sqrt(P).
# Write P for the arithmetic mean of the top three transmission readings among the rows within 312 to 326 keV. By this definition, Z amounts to 2.76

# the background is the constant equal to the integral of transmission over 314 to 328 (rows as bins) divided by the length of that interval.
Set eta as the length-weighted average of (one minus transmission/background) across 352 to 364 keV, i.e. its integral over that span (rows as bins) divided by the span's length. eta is 0.026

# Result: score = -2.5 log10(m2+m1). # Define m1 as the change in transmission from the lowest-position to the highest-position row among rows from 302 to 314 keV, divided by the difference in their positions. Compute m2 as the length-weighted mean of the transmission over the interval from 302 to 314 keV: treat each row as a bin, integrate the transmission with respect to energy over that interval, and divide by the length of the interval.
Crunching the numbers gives -2.16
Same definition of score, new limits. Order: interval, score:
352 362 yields -2.15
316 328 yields -2.16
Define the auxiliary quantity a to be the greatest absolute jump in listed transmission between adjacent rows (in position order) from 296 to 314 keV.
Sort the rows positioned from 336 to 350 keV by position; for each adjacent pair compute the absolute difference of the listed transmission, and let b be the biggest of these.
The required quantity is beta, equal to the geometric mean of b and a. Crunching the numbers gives 0.74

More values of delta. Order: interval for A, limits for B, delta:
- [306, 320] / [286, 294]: -1.92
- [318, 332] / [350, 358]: -2.20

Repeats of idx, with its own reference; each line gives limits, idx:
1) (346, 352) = -0.5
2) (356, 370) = 0.5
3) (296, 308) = 0.4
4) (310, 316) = -0.4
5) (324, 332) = -0.2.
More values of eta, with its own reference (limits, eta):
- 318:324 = 0.010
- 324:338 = 0.010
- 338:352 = -0.043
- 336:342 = 0.018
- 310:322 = 0.009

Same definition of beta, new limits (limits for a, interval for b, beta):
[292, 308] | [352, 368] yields 0.72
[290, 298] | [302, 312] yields 0.42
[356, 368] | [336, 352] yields 0.79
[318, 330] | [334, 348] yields 0.56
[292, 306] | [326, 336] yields 0.63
